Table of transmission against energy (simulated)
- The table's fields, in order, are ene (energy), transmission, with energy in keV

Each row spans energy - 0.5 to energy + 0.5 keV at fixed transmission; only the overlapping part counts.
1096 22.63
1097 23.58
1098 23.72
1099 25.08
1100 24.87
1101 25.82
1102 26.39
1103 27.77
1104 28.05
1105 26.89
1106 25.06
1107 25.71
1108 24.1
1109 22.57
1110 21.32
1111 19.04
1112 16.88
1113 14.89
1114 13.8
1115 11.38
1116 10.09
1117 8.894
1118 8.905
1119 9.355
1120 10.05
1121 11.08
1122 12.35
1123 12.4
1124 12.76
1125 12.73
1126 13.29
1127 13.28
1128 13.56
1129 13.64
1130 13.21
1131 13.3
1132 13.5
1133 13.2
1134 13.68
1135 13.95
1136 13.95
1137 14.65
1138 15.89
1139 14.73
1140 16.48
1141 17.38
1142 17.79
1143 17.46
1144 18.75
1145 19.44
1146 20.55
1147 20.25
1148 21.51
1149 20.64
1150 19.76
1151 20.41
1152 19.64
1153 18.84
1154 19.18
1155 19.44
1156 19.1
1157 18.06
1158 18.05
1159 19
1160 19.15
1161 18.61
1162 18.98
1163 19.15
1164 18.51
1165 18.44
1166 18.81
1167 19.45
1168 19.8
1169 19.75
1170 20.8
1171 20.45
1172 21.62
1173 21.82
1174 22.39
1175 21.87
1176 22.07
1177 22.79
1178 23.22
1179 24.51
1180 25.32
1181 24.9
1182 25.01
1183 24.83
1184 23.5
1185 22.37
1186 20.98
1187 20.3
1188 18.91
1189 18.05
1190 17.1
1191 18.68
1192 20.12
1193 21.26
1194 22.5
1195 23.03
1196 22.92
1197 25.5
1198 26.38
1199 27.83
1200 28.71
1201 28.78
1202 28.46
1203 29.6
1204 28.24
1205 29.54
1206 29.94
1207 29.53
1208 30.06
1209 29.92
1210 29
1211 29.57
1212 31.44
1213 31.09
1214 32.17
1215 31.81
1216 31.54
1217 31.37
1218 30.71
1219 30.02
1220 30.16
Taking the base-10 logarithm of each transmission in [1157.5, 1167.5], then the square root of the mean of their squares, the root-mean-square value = 1.27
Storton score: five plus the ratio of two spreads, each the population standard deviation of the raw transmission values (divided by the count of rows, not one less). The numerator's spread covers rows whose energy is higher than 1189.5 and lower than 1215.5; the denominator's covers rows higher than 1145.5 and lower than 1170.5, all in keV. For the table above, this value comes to 9.8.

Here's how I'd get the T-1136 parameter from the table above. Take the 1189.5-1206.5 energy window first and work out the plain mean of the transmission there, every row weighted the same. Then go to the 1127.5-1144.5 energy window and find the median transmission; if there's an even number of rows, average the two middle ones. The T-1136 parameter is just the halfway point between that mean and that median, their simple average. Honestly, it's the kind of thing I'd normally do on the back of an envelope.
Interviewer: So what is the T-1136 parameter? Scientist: 20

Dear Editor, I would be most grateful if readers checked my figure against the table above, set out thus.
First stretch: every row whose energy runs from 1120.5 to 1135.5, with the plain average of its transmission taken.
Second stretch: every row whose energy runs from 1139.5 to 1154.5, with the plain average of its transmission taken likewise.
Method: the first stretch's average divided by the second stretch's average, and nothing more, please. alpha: 0.7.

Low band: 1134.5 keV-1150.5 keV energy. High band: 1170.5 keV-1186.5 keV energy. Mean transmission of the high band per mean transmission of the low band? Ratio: 1.30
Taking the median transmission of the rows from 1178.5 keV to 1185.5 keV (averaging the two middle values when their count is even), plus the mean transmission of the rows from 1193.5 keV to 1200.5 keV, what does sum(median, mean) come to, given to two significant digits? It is 50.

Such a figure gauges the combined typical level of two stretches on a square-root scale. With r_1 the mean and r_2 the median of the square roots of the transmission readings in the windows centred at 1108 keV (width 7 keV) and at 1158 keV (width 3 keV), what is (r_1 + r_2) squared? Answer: 82.7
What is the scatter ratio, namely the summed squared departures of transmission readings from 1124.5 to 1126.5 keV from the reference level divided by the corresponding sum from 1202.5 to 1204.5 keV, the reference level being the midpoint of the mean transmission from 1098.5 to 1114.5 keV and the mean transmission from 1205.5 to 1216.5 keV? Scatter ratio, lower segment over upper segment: 38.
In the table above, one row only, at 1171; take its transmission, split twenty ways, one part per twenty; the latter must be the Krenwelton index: 1.02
